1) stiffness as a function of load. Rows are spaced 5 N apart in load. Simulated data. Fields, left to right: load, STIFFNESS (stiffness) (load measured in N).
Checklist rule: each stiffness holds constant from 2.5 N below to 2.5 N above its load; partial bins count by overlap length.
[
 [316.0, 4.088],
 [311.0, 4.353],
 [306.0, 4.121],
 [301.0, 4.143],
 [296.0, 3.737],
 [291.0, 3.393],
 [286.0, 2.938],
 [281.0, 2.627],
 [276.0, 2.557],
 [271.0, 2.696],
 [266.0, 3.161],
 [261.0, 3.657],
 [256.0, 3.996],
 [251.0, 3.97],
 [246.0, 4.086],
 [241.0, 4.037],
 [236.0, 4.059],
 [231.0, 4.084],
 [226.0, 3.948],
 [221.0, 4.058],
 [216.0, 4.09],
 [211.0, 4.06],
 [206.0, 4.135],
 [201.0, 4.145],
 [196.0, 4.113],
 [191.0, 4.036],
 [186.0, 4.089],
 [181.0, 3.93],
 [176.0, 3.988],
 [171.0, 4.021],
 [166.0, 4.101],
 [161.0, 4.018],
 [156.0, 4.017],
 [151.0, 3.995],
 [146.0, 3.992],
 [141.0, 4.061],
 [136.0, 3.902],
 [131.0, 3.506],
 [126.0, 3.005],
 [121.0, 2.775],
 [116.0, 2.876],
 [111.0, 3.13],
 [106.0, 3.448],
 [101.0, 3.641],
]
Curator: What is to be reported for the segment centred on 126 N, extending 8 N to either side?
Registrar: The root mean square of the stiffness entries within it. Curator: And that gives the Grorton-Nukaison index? 3.11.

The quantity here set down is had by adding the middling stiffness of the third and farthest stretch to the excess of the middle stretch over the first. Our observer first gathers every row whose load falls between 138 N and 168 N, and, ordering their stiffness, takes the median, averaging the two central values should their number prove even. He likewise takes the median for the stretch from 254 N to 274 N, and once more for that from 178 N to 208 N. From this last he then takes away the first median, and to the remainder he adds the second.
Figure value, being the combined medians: 3.5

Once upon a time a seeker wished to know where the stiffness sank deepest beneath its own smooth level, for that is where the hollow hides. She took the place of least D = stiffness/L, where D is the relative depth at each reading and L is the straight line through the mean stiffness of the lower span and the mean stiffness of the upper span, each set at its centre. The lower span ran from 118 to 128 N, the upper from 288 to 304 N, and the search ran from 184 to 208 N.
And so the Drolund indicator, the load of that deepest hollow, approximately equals 191.0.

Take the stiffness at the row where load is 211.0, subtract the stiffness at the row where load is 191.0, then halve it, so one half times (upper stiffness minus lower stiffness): 0.012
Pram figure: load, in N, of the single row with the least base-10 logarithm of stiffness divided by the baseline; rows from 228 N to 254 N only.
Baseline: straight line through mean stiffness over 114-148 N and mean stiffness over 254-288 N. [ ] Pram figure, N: 251.0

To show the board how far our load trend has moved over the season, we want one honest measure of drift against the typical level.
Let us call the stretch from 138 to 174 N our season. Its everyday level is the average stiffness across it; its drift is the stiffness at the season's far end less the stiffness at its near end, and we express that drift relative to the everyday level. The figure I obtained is -0.010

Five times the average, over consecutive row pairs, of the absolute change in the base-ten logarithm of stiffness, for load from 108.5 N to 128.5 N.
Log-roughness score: 0.14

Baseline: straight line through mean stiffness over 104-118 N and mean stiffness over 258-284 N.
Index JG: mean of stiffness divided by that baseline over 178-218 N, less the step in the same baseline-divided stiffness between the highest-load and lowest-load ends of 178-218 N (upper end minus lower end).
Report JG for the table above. 1.27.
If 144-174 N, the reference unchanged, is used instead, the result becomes 1.28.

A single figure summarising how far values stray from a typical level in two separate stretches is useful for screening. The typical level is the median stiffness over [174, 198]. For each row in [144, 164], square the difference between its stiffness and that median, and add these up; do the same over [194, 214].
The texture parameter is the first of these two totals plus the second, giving 0.0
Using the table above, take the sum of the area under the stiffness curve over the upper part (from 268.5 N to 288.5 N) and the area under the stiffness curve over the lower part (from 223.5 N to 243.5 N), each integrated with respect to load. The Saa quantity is 135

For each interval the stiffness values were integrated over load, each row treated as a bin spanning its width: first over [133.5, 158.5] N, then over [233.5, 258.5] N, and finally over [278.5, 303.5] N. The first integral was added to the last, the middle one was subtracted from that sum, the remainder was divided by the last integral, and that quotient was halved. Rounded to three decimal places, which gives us 0.495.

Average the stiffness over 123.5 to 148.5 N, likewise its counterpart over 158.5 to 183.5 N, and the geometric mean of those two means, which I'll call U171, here 3.85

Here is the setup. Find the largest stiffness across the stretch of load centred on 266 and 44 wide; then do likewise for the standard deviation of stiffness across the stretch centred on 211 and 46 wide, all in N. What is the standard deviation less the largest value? -4.03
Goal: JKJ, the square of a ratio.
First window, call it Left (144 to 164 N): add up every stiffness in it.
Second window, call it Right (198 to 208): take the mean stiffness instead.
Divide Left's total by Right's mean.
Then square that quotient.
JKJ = 15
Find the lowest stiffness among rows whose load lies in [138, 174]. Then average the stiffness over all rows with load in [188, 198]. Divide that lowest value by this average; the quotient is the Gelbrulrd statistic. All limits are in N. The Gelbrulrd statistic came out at 0.98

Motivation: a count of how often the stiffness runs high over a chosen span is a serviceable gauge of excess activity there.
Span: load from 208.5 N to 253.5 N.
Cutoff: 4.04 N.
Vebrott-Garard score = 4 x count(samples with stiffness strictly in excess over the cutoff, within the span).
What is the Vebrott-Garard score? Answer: 24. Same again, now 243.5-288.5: 4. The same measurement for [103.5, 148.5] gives 4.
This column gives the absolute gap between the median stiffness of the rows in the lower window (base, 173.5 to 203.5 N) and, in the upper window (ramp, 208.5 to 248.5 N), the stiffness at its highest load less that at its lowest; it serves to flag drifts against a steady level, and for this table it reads 4.04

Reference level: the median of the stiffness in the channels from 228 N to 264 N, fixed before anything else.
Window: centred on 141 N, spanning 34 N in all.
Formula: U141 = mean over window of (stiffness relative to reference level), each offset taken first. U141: -0.25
